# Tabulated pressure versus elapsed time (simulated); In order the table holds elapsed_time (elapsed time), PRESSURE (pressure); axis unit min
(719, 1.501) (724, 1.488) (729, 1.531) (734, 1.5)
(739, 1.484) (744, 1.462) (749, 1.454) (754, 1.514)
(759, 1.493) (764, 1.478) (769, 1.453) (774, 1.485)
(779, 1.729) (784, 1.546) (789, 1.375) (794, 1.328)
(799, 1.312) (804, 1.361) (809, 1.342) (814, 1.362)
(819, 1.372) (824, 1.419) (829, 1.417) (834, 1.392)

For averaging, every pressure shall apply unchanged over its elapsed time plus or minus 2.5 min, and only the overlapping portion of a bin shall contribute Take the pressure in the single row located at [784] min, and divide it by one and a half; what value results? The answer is 1.03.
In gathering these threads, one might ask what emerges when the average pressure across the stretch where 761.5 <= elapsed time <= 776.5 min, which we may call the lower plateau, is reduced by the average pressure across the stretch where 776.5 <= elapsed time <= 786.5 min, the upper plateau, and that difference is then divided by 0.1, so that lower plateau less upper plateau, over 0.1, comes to -1.7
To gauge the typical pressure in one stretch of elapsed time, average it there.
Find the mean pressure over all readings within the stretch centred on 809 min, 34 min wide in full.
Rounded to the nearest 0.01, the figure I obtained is 1.36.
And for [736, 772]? 1.48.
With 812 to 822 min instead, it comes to 1.37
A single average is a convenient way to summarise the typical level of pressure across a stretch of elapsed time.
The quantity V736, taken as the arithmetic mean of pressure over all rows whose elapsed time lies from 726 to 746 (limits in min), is 1.49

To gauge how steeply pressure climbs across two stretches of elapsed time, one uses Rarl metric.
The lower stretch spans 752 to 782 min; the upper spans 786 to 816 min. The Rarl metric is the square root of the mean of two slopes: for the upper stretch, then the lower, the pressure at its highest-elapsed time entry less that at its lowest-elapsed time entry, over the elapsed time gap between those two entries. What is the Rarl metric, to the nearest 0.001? 0.064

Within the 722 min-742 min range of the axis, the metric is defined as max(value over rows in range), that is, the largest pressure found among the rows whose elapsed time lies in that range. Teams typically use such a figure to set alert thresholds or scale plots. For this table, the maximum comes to 1.531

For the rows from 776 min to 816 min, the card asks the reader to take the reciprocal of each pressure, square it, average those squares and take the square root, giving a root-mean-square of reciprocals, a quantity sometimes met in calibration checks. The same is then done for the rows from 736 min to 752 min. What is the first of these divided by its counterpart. 1.05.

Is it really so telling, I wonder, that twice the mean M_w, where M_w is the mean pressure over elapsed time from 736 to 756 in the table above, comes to 2.96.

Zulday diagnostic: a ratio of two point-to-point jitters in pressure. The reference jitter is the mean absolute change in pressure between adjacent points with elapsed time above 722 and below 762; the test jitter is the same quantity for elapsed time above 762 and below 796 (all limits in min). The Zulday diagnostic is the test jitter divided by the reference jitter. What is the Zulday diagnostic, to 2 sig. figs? 4.1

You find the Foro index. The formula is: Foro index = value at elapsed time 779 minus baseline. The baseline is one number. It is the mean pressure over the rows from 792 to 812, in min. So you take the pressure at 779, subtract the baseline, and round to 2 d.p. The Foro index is 0.39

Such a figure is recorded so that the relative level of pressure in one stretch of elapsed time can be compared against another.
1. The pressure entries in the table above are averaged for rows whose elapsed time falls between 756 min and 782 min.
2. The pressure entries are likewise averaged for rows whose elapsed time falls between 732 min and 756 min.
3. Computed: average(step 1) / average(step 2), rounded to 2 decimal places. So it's 1.03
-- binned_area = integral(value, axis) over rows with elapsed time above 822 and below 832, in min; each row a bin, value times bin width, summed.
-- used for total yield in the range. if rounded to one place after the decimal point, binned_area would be 14.2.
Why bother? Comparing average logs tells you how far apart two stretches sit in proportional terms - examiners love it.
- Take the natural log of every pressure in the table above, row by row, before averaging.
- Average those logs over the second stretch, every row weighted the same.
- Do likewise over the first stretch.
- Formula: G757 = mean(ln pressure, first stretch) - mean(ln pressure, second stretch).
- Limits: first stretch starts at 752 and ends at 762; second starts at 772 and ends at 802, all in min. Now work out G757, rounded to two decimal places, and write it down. 0.03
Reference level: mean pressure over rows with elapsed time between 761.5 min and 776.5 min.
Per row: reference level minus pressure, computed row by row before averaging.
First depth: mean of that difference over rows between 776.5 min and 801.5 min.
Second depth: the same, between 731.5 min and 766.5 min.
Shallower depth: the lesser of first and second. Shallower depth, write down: -0.012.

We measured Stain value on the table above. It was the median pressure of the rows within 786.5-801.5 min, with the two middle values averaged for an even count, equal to 1.33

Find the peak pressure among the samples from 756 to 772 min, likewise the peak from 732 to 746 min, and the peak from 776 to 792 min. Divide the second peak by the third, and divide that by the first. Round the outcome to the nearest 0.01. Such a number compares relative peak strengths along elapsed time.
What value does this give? 0.58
